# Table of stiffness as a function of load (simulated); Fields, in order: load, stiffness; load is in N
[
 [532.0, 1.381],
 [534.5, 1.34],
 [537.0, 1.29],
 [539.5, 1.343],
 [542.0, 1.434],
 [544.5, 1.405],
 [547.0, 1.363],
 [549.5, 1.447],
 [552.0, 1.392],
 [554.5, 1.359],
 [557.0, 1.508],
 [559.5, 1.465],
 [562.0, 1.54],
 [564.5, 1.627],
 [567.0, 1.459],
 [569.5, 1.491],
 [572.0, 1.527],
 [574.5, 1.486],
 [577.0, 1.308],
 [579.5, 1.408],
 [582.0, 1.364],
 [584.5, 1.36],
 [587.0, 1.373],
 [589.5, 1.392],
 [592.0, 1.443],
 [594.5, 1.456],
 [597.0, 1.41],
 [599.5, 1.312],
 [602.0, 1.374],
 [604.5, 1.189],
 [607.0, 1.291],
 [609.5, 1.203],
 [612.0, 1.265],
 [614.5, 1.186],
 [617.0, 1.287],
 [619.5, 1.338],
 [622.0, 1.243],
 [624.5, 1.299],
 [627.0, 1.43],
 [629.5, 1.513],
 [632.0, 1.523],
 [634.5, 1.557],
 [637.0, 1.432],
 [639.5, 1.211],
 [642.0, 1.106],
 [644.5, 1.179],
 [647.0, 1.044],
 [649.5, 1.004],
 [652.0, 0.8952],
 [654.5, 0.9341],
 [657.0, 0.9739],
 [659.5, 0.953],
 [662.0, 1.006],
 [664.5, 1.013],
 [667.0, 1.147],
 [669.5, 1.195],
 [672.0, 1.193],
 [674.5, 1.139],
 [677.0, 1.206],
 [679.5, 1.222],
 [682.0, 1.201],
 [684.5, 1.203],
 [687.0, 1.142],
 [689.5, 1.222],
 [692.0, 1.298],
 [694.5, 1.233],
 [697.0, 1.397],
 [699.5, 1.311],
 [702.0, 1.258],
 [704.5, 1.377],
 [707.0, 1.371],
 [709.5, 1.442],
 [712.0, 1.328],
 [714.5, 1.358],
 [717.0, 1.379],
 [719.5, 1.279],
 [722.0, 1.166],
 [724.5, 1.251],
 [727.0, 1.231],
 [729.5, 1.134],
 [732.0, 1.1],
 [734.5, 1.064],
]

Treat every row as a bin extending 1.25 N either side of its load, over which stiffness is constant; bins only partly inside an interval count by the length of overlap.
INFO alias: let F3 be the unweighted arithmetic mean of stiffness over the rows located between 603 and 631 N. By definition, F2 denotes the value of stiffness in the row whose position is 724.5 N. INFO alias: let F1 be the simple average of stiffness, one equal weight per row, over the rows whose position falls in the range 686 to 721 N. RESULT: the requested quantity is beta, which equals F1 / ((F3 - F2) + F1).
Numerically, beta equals 0.97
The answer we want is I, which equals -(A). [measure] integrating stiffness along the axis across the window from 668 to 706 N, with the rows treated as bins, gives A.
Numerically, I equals -47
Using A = 47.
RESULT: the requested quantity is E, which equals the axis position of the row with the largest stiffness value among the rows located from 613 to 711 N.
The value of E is 634.5 N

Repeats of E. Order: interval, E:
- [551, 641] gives 564.5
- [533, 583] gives 564.5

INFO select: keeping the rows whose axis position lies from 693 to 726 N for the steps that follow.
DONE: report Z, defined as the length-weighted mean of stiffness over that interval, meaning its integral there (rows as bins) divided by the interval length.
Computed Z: 1.32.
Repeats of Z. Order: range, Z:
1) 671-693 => 1.20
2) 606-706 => 1.22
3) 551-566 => 1.48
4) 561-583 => 1.47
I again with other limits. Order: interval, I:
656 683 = -30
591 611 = -27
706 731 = -32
